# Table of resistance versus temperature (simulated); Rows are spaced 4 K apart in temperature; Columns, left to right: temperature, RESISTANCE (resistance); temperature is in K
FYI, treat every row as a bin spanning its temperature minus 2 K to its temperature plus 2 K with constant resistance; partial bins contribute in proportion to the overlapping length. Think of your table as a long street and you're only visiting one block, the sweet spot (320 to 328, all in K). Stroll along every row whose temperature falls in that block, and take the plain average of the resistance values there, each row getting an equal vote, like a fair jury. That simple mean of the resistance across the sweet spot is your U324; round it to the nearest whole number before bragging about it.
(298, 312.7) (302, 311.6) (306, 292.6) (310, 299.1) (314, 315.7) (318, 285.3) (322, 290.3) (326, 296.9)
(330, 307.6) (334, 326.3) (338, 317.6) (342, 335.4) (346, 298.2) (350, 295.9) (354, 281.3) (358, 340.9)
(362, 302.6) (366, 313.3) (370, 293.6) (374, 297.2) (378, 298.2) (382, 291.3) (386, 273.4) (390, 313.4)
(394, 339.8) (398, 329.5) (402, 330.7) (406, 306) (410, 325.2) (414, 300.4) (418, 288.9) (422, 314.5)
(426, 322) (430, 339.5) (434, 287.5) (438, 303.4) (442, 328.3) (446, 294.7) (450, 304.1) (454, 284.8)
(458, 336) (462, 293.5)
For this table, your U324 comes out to 294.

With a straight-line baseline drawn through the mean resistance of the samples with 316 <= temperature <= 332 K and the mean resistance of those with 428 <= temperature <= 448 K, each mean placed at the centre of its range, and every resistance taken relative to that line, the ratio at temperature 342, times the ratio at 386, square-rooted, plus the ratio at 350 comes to 2.00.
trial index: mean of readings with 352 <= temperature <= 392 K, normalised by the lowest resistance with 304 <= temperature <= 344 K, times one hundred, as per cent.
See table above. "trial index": 105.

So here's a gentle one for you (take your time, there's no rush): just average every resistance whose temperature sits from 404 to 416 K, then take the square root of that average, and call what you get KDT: 17.6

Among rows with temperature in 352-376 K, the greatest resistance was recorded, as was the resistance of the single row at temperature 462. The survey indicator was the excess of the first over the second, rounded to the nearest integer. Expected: 47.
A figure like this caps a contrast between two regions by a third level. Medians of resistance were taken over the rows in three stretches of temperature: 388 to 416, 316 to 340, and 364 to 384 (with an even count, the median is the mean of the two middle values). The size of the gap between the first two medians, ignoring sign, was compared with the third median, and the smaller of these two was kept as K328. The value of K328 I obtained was 23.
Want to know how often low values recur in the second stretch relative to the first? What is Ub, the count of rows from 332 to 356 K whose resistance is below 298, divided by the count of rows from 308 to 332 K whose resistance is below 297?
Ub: 0.67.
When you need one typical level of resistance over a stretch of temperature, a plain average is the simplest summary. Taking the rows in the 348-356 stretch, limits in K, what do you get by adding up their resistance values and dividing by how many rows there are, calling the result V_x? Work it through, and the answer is 289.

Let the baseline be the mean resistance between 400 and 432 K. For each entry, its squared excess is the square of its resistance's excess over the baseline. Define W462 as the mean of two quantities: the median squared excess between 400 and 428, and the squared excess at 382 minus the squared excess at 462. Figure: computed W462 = 101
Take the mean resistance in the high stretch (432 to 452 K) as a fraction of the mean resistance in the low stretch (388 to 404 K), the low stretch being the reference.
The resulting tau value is 0.92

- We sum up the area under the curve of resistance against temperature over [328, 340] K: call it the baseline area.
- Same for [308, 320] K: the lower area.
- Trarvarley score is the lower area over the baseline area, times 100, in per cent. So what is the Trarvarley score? 95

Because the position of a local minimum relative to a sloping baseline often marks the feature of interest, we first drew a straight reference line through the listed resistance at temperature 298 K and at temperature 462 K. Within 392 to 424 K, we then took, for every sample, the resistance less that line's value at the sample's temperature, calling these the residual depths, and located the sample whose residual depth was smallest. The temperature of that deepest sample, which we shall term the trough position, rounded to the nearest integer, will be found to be 418 K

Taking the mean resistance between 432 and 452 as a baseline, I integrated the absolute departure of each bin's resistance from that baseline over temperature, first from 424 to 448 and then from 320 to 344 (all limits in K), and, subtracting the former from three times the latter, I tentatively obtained 693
